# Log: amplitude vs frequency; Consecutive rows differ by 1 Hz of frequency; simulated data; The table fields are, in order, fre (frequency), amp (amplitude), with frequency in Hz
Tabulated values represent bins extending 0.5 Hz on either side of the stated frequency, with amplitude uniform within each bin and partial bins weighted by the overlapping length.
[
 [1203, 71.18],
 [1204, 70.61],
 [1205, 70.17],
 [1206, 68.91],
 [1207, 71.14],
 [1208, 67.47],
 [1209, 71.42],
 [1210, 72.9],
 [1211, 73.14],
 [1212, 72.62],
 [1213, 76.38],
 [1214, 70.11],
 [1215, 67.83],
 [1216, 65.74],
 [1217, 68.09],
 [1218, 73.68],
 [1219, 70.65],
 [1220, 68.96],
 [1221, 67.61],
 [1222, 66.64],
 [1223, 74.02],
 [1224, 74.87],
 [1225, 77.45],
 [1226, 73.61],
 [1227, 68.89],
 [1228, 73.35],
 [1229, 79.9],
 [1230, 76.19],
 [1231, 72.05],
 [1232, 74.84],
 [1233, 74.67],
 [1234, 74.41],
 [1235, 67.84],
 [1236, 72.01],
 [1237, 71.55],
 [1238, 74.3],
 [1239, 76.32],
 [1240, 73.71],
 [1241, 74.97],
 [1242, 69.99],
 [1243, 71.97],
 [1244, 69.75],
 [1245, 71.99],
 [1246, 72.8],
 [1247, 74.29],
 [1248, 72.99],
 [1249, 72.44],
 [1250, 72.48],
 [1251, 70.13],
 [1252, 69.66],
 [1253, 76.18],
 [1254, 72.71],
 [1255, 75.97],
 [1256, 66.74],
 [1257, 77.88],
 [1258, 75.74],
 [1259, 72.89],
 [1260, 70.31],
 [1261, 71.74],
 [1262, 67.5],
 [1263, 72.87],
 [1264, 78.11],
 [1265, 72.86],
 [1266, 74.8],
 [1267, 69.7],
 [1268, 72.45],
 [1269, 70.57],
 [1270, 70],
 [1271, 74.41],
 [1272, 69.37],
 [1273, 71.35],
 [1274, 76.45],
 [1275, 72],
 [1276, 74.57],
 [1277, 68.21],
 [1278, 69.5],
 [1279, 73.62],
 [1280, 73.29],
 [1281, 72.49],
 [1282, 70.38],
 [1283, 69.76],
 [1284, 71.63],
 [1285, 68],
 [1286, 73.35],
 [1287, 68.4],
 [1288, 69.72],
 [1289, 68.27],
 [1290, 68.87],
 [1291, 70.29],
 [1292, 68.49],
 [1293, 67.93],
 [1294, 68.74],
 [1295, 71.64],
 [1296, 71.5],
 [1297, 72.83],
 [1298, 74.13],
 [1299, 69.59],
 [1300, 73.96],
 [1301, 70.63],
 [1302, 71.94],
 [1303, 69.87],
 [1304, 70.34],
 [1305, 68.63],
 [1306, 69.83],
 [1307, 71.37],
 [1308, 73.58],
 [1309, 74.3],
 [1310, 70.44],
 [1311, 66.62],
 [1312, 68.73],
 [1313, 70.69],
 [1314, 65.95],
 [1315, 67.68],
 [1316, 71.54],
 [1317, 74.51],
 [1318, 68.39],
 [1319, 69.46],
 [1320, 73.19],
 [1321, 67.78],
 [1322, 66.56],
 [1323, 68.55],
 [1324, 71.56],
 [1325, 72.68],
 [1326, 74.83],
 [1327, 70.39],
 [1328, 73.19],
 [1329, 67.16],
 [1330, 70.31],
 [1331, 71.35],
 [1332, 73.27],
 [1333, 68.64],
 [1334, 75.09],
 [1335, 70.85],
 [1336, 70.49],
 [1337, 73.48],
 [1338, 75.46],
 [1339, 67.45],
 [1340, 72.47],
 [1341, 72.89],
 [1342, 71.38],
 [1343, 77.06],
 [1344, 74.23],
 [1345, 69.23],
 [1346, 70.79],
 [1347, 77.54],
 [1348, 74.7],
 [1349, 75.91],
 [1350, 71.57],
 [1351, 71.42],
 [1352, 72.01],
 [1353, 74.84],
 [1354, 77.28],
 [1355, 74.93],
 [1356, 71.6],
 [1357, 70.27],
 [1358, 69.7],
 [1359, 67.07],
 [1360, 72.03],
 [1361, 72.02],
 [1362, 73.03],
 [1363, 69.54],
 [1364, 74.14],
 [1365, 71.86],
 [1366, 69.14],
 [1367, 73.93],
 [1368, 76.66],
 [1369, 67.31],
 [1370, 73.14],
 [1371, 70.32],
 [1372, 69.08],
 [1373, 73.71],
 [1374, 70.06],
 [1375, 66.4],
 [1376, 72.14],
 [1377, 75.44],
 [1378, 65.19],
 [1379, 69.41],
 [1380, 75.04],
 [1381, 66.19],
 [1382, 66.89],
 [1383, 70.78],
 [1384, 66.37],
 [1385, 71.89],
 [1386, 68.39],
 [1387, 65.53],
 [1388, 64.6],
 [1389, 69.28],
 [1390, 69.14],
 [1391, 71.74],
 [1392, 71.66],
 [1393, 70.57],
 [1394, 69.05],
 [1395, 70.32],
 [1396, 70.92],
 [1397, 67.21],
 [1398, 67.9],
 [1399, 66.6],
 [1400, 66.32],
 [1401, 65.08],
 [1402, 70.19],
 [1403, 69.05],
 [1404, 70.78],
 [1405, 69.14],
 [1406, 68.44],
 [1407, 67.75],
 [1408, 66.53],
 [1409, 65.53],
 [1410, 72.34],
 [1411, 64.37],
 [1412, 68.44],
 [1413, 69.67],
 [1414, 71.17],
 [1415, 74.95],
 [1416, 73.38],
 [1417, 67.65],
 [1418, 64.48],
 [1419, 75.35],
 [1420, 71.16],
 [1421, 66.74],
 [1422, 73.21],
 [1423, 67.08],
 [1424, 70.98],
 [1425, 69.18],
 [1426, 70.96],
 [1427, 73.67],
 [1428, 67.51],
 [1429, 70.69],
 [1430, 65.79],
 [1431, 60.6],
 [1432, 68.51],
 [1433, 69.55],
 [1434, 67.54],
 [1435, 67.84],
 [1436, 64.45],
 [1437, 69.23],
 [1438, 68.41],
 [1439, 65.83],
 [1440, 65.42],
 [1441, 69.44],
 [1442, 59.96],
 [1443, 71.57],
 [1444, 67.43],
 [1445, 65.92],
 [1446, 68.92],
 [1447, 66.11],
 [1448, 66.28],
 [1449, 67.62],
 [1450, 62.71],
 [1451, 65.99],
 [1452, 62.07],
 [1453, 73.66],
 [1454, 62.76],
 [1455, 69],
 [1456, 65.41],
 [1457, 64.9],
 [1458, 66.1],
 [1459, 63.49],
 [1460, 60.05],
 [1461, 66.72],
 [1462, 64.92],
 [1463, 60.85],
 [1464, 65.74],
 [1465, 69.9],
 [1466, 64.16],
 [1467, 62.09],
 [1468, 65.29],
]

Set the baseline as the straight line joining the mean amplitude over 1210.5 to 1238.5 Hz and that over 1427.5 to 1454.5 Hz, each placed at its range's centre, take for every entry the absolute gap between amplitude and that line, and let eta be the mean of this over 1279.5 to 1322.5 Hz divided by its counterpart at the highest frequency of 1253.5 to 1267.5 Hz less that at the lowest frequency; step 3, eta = 12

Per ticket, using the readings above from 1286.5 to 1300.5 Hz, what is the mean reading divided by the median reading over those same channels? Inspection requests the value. 1.01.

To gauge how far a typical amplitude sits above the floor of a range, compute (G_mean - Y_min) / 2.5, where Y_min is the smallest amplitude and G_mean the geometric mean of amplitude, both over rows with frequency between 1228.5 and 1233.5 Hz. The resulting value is 1.37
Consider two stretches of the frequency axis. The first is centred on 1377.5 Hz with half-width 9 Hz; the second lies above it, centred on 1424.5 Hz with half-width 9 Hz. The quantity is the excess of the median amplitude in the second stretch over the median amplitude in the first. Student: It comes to 0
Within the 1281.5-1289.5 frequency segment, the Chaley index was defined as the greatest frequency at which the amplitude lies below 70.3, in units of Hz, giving 1289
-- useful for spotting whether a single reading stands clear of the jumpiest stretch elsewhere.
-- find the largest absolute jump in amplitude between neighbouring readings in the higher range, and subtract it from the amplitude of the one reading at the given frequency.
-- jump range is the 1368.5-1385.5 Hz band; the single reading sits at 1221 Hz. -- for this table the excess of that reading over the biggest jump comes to 57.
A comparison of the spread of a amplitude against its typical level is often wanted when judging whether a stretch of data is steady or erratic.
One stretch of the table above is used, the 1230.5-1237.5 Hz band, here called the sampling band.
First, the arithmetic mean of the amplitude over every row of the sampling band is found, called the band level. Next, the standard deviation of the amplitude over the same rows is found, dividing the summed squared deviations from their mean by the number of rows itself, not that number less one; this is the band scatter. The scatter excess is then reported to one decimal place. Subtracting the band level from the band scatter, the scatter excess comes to -70.2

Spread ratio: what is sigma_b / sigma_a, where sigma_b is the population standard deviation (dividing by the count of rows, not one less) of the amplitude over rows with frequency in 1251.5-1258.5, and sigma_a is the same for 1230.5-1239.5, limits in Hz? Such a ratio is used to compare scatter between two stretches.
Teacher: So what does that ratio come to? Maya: 1.6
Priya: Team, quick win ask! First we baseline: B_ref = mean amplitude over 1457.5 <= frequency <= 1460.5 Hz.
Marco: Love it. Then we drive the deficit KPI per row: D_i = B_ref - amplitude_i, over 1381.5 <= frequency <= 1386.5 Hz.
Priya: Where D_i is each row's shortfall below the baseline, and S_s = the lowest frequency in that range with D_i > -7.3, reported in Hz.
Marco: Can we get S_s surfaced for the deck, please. 1382 Hz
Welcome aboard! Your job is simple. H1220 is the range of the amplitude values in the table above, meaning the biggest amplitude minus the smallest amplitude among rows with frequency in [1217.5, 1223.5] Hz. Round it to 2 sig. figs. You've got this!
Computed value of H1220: 7.4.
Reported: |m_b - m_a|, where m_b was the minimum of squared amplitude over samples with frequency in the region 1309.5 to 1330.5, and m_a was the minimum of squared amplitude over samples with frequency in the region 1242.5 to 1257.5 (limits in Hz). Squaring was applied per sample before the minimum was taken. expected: 105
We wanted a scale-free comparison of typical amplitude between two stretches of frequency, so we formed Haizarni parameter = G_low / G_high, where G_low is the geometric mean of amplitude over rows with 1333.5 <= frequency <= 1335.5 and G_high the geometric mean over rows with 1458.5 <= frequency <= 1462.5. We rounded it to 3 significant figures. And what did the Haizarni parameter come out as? 1.14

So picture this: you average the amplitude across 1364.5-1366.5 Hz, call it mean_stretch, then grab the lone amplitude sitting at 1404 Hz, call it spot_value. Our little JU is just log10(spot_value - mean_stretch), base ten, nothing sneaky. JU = -0.6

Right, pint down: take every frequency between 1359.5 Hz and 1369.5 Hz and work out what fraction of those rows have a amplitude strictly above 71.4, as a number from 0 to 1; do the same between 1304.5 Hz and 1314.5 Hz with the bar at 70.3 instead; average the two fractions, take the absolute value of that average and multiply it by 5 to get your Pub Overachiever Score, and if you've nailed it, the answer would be 3.0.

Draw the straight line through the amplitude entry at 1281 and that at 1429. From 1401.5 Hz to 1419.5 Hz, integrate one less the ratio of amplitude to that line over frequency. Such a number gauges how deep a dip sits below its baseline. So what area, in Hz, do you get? 0.4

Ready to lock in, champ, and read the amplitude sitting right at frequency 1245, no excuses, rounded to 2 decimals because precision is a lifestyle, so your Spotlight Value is 71.99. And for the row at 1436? 64.45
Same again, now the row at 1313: 70.69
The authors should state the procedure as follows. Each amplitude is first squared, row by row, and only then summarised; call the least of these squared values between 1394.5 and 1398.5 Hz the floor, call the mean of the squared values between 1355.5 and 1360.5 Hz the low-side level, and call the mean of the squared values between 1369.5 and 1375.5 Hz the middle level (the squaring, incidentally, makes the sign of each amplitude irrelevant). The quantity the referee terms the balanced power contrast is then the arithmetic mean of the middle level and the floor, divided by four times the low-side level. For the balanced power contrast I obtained 0.241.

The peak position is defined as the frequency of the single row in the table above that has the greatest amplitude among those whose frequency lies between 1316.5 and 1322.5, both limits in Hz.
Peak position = 1317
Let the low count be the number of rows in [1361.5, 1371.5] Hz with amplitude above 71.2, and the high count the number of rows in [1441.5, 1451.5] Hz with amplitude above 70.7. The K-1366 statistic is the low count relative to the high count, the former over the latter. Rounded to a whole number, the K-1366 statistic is 6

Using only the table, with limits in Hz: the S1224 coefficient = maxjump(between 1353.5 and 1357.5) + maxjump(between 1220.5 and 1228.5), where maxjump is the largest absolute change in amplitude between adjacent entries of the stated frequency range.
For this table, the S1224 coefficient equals 10.7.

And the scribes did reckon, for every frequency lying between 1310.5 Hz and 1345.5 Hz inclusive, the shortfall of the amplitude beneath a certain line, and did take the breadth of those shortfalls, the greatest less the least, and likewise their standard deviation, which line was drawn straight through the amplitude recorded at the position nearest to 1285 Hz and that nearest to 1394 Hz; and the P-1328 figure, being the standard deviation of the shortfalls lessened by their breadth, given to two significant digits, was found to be -8.0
